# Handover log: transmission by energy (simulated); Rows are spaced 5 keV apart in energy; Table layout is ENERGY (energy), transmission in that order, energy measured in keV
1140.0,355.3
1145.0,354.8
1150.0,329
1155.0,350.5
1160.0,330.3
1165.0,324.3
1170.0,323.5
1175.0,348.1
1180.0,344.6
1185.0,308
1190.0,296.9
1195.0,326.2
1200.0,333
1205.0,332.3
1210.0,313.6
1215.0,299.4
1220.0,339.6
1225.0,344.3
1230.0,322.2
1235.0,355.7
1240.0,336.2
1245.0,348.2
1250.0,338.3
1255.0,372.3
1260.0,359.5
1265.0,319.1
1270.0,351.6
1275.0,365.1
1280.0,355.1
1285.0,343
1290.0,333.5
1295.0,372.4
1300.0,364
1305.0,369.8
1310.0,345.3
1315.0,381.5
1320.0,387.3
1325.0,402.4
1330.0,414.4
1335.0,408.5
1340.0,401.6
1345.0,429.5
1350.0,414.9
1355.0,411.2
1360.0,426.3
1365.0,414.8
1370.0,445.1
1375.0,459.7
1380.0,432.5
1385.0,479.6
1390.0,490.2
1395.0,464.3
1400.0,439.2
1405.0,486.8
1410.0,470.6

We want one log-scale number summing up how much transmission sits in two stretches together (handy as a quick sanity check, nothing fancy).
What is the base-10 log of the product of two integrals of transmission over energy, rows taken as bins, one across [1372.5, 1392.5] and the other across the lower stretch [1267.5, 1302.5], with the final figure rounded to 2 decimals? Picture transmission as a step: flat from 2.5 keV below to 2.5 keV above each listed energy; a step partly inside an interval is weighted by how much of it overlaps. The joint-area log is 8.06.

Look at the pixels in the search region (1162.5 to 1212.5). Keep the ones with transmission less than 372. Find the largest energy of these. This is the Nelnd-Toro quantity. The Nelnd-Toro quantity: 1210.0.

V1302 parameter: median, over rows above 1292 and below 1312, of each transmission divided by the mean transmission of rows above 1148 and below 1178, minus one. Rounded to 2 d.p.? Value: 0.10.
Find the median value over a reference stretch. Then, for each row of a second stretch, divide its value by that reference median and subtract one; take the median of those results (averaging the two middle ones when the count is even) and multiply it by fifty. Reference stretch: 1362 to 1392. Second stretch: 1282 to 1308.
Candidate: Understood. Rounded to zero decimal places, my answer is -10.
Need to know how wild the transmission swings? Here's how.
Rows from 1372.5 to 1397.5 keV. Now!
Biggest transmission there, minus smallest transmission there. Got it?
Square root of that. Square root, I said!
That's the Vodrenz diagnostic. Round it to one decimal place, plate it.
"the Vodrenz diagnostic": 7.6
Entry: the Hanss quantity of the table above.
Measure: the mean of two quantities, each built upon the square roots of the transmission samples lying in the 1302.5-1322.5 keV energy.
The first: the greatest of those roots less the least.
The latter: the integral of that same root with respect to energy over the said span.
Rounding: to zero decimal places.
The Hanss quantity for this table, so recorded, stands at 193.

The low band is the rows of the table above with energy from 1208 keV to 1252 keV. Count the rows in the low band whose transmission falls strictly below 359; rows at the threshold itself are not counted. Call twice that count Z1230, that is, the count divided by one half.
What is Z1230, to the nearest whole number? 18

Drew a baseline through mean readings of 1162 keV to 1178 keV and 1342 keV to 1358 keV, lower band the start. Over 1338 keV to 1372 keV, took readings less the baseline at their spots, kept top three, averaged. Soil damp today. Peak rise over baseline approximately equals 11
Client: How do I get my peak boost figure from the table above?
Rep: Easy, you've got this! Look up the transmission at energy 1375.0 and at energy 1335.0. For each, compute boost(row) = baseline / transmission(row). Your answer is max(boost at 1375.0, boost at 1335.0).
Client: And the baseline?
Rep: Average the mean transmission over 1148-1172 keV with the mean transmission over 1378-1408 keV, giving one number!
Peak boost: 0.98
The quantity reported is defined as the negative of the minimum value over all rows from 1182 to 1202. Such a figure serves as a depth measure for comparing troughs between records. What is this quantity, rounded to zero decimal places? -297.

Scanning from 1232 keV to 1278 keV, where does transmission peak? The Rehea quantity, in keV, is 1255.0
